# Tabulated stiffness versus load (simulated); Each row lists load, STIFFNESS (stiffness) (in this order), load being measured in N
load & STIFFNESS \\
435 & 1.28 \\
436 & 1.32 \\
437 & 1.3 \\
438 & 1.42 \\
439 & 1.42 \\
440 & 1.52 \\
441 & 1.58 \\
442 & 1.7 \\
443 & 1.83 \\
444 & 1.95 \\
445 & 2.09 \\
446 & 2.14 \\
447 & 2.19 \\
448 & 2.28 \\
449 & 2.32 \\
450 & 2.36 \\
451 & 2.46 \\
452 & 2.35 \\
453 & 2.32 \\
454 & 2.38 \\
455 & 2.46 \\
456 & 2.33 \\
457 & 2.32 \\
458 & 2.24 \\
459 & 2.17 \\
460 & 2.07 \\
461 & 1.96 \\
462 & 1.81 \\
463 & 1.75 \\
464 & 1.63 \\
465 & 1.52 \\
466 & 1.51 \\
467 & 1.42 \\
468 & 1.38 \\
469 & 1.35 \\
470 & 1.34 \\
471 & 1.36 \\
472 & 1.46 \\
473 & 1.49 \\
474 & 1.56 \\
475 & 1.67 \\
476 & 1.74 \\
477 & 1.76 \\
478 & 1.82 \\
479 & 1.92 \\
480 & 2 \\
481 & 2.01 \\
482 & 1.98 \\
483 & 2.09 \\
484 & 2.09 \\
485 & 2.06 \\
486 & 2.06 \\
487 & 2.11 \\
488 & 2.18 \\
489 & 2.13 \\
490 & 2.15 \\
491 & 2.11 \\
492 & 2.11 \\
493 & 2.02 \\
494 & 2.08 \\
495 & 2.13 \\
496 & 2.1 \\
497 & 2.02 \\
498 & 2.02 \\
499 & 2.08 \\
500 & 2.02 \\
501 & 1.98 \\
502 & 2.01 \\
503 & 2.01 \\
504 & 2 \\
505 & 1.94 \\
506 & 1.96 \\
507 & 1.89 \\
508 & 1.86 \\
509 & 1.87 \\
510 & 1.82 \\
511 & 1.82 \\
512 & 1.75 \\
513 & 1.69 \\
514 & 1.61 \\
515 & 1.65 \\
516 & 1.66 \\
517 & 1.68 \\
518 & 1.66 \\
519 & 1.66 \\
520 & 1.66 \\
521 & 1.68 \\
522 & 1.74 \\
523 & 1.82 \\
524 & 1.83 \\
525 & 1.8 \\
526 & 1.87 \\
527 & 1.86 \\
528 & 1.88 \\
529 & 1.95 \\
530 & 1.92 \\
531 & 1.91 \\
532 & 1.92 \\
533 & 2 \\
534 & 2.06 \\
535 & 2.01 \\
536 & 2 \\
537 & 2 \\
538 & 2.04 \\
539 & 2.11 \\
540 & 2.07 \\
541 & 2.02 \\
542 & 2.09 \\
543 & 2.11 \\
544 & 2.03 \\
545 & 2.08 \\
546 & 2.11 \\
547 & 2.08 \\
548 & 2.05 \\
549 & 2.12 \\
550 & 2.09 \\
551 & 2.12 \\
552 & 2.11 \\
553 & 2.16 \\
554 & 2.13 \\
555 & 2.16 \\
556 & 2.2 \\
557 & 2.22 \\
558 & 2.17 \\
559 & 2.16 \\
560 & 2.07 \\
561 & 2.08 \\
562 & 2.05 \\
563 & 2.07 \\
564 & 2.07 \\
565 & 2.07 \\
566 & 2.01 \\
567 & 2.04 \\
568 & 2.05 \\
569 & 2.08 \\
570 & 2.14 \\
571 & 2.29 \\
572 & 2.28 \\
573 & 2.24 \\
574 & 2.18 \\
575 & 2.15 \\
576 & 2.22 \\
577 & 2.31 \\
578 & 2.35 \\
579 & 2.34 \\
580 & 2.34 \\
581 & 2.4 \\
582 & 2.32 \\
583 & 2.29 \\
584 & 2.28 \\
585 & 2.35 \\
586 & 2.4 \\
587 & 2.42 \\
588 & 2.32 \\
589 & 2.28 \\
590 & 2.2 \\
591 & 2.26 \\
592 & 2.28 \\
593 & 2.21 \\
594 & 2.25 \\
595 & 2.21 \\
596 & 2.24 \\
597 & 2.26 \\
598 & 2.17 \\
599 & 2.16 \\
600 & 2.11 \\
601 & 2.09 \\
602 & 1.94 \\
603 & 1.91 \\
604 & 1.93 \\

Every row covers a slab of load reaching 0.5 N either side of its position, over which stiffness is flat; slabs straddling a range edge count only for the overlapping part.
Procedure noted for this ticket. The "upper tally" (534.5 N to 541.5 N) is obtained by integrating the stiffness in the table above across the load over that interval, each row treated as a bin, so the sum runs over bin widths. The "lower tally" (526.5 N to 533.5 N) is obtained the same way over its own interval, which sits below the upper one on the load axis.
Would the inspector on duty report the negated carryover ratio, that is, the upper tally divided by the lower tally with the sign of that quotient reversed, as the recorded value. -1.06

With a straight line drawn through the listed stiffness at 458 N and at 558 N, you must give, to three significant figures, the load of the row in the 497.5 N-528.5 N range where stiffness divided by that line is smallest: 514 N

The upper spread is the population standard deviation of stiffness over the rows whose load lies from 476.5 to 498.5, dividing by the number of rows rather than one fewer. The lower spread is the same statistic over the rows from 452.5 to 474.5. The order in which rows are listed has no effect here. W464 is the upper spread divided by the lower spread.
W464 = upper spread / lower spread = 0.3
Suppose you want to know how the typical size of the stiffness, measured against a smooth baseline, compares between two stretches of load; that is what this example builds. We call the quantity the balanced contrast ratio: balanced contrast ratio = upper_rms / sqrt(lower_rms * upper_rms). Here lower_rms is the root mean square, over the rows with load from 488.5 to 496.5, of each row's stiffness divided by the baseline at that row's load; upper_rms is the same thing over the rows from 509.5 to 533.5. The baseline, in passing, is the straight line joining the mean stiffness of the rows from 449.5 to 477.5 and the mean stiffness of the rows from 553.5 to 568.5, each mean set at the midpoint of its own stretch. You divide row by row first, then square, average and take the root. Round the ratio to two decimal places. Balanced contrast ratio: 0.91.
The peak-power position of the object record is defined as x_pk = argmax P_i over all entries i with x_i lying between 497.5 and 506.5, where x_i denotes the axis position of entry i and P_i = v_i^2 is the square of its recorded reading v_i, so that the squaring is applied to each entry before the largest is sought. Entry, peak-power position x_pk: 499 N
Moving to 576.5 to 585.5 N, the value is 581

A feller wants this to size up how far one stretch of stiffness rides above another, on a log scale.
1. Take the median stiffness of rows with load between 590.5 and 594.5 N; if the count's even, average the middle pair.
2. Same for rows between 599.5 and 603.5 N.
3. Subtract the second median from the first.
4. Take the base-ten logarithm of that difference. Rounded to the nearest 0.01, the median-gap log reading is -0.62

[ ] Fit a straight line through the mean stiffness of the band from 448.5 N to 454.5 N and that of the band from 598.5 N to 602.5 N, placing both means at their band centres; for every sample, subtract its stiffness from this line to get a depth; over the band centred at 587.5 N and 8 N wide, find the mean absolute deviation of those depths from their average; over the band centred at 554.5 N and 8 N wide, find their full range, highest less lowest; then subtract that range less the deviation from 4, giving 3.94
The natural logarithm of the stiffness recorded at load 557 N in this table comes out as 0.80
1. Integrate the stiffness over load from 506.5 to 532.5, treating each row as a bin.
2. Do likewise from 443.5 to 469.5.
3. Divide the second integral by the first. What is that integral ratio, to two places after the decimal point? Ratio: 1.14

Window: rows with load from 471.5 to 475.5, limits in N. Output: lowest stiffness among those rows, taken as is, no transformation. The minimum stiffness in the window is 1.46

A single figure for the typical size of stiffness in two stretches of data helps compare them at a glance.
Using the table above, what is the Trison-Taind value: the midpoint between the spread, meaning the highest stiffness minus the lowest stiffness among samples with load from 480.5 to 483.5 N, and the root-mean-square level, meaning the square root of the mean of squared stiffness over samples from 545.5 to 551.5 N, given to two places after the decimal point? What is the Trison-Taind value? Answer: 1.10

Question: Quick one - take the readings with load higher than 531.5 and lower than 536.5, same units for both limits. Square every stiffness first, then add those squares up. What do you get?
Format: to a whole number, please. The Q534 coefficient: 20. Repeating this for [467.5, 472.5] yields 10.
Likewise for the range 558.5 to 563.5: 22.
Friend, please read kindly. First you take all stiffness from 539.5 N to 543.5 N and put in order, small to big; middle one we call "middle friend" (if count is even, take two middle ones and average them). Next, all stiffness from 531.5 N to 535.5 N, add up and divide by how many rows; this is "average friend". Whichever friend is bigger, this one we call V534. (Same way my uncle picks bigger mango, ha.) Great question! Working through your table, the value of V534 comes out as 2.08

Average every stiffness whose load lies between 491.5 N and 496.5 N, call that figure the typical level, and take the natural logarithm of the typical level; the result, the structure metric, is 0.74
